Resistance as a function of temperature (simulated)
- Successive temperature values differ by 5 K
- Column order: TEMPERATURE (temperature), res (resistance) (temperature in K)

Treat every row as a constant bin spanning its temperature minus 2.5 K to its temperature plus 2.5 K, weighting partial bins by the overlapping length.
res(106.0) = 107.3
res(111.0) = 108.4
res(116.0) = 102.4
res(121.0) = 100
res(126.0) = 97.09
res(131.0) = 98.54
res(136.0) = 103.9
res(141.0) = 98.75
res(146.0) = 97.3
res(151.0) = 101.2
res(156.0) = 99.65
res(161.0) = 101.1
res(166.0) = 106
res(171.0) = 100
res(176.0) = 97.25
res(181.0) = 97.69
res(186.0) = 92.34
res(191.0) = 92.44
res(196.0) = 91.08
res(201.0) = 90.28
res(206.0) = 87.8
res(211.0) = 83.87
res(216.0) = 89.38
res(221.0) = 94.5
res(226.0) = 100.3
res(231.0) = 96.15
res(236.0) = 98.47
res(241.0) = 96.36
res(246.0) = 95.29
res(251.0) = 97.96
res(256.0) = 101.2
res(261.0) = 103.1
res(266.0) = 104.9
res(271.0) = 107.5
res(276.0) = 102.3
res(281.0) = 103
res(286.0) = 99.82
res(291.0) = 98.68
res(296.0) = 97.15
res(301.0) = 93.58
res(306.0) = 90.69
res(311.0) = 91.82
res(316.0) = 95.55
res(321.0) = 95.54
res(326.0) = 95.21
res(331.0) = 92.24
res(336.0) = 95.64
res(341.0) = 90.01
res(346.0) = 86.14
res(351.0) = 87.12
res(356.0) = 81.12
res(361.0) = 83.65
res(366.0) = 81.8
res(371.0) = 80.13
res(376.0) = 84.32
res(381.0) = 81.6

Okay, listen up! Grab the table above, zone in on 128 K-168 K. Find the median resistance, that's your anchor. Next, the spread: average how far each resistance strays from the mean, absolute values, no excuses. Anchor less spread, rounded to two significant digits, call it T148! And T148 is 98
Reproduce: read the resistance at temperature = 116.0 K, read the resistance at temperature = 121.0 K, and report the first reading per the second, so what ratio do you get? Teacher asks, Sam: 1.02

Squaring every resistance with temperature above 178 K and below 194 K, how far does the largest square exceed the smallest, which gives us 1017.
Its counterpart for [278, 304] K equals 1852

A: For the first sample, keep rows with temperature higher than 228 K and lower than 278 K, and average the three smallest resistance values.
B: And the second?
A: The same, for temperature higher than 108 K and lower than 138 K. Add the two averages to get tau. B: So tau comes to 194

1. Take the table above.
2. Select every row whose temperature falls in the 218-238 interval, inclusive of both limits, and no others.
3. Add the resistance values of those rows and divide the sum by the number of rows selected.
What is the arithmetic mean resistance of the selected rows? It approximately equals 97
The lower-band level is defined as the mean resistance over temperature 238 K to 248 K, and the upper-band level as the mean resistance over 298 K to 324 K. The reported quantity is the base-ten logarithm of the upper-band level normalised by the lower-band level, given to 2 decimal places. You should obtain -0.01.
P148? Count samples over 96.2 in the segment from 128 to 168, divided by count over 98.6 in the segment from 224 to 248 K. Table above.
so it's 8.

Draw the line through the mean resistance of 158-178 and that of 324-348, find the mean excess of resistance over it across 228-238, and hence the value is 0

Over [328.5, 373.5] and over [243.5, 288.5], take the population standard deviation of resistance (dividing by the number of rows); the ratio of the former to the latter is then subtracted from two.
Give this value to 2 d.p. 0.54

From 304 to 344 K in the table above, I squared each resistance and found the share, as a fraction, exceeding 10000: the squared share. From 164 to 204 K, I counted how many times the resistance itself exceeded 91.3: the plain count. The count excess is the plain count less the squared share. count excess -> 6.00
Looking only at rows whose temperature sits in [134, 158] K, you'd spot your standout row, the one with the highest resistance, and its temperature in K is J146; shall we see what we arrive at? 136.0 K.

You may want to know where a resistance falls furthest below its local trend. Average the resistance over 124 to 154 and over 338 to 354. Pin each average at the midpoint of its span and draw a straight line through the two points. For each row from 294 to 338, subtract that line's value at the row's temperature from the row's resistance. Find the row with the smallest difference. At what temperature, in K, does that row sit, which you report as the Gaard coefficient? 306.0 K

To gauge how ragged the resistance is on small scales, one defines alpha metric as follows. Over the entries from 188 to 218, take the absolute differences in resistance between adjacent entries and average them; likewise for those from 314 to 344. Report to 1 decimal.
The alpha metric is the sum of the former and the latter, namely 5.3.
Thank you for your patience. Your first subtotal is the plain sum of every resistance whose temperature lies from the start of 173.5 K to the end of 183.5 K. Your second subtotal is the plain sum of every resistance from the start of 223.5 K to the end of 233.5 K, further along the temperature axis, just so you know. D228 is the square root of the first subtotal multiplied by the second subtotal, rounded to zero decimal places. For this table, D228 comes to 196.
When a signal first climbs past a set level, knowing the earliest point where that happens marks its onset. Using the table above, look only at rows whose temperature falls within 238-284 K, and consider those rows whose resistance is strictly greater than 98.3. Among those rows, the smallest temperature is 256.0 K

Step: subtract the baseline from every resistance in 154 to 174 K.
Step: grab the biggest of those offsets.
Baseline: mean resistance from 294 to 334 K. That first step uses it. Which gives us 12.0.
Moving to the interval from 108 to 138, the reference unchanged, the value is 14.4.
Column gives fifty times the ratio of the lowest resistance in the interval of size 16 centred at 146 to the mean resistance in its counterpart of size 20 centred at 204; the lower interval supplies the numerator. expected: 55.1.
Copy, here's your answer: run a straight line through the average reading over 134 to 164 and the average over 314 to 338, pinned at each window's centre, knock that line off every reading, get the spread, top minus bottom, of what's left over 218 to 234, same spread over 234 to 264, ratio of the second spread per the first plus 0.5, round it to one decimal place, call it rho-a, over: 1.9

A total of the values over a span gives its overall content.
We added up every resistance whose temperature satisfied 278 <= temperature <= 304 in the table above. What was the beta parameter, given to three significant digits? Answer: 492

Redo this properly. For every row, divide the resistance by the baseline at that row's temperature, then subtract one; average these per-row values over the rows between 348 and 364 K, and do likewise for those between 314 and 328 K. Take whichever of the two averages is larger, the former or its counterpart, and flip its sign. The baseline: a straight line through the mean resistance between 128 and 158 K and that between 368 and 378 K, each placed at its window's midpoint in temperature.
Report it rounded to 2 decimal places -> -0.11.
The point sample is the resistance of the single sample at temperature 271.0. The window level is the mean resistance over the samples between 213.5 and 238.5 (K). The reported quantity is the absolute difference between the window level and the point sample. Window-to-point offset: 12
